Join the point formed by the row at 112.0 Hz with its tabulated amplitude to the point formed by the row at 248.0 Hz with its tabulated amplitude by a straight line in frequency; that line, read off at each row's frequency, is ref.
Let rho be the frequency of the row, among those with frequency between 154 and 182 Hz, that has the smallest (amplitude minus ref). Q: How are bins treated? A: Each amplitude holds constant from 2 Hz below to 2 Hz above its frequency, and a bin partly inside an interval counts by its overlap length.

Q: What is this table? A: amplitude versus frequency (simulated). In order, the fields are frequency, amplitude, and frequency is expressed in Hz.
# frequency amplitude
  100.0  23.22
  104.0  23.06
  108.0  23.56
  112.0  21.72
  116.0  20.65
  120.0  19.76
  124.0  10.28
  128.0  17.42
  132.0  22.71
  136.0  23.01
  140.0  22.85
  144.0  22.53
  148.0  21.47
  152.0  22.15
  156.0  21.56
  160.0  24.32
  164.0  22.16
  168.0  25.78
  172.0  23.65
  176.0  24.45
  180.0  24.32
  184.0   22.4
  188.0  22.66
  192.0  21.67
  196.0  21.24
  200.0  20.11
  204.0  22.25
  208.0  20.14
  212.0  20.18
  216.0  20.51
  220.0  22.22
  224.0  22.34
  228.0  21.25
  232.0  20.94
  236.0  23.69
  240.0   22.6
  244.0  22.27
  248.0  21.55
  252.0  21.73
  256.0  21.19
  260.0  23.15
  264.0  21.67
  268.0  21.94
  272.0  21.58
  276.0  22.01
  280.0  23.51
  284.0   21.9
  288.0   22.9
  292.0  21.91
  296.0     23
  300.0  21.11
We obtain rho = 156.0 Hz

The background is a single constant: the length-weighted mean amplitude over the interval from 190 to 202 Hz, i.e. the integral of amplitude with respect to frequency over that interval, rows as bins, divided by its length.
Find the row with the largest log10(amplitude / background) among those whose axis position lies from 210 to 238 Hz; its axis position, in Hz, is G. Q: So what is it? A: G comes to 236.0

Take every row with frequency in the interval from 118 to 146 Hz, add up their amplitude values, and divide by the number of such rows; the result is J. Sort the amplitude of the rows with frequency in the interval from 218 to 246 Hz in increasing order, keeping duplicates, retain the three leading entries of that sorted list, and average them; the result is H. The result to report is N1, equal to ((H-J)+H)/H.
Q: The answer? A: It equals 1.08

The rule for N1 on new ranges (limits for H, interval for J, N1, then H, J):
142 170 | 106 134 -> 1.11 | 21.7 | 19.4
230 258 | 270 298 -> 0.94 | 21.2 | 22.4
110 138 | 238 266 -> 0.61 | 15.8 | 22.0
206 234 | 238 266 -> 0.91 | 20.3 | 22.0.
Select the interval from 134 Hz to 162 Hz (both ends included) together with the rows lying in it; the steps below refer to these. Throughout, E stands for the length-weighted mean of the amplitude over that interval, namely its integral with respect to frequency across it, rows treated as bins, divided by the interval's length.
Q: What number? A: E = 22.6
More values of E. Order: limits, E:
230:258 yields 22.0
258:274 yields 22.1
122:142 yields 19.3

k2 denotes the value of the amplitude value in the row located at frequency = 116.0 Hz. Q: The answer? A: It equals 20.65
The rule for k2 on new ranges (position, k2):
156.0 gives 21.56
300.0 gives 21.11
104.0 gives 23.06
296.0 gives 23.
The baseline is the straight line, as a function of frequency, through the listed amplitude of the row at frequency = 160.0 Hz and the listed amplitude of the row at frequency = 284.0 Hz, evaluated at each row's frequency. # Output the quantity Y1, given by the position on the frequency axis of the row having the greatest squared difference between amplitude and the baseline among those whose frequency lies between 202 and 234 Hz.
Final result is 208.0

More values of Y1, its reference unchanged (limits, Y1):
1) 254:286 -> 280.0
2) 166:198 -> 196.0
